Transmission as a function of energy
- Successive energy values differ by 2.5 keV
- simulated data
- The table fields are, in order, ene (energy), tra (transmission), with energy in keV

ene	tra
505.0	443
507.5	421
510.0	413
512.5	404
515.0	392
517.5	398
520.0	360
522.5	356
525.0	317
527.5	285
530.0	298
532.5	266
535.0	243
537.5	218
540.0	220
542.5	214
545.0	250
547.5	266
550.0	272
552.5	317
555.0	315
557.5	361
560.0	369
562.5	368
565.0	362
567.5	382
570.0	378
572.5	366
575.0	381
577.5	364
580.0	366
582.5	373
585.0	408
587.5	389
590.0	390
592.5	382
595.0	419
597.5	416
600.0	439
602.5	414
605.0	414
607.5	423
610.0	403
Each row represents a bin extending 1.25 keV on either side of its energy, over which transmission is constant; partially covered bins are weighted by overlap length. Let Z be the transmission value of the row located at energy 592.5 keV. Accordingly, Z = 382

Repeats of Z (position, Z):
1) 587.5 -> 389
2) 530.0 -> 298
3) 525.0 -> 317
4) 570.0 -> 378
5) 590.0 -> 390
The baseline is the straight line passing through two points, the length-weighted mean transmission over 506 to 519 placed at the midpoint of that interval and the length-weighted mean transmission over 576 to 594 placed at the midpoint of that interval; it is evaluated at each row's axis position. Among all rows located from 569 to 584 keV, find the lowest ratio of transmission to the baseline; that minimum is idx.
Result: 0.95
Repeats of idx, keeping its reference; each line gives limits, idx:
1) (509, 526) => 0.79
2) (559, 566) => 0.93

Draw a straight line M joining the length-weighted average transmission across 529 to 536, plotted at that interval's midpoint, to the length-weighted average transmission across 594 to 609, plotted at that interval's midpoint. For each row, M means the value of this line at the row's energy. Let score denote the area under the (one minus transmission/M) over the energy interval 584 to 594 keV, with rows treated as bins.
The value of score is 0.0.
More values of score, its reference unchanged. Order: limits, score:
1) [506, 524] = -12.8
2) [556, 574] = -1.5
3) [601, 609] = 0.2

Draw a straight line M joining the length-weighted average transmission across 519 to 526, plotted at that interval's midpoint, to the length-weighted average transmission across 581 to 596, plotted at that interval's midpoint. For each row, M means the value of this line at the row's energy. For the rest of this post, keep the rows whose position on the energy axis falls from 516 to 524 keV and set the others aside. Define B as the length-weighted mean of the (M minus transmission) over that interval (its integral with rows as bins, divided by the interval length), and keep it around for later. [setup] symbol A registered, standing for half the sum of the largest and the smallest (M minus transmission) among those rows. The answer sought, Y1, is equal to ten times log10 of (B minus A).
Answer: 8.3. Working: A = -34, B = -27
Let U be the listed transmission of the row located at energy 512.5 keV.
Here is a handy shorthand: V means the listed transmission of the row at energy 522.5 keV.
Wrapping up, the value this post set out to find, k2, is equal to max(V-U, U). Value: 404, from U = 404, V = 356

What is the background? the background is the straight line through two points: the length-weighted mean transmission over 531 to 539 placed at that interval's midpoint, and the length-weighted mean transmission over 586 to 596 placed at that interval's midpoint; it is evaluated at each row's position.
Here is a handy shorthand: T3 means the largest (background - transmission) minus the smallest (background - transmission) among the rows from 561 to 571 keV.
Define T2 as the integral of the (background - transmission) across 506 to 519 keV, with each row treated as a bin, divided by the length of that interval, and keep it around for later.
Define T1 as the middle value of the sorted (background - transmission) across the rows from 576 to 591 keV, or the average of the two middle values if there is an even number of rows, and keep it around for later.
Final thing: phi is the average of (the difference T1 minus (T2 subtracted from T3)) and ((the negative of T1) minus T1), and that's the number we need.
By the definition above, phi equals -117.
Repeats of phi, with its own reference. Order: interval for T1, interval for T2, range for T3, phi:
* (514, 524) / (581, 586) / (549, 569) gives 48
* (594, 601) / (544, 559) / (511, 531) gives -78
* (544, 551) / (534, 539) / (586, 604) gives -15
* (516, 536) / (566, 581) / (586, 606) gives 10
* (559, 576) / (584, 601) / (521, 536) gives -57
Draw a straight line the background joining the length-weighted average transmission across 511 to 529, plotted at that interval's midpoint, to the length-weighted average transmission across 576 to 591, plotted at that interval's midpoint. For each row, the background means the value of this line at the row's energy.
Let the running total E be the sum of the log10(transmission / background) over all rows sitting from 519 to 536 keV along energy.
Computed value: -0.56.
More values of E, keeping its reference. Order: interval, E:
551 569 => -0.17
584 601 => 0.16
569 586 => -0.02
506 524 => 0.28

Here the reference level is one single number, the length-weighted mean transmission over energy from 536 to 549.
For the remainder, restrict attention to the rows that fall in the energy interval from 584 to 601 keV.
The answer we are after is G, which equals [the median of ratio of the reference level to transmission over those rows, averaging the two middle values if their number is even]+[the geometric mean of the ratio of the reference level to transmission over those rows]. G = 1.15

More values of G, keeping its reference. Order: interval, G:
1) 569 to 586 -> 1.25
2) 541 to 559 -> 1.70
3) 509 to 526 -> 1.22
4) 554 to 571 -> 1.29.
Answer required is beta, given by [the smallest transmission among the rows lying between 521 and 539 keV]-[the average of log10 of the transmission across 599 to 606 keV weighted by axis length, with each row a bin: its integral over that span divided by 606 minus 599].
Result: 215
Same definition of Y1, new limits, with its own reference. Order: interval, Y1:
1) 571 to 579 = 0.6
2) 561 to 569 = -6.0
